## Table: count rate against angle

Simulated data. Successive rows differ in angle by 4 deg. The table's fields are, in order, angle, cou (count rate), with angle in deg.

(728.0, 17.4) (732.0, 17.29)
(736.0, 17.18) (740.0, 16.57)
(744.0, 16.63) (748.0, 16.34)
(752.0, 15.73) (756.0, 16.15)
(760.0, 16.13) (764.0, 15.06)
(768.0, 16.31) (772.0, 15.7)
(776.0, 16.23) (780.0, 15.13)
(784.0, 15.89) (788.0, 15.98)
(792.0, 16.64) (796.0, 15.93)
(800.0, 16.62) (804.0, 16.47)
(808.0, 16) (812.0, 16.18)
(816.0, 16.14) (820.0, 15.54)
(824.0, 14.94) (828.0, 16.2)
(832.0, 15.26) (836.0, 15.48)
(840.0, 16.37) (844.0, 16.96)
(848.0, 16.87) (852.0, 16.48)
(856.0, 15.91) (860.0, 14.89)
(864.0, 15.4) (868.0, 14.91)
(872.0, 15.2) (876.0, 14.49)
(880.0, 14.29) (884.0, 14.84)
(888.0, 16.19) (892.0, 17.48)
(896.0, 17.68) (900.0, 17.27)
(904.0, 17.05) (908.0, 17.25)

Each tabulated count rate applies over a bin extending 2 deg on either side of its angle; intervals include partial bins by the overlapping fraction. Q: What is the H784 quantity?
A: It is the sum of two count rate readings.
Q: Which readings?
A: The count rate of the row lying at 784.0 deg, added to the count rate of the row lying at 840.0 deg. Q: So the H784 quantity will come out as 32.3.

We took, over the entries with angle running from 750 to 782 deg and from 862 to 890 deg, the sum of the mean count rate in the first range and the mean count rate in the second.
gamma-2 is 30.9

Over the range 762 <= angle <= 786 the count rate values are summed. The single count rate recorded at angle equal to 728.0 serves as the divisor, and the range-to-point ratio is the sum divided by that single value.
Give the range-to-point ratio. 5.42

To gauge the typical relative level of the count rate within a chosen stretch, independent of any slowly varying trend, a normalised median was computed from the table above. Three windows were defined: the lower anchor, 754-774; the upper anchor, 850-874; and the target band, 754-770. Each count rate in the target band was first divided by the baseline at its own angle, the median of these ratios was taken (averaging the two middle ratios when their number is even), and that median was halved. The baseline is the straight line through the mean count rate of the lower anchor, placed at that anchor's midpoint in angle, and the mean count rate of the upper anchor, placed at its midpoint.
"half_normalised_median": 0.508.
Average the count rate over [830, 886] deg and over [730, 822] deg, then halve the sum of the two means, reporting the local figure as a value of 15.8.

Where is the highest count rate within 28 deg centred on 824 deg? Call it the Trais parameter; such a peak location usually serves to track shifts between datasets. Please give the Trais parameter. 828.0 deg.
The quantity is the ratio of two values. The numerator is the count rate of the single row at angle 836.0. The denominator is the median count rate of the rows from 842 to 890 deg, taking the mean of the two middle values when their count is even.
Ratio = 1.01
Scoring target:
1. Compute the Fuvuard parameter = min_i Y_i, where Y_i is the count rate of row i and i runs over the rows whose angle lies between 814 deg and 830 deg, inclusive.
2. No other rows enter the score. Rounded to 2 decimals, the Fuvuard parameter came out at 14.94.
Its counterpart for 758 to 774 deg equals 15.06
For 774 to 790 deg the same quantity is 15.13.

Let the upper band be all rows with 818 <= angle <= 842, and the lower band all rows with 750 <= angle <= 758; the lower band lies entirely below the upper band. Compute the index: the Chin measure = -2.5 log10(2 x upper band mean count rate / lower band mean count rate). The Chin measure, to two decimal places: -0.73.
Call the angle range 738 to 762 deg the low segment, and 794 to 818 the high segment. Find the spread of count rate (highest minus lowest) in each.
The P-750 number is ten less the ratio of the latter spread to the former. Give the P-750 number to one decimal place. 9.2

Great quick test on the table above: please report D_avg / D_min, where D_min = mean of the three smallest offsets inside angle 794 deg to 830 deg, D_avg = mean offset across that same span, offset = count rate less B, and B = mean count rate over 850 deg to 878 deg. 4.7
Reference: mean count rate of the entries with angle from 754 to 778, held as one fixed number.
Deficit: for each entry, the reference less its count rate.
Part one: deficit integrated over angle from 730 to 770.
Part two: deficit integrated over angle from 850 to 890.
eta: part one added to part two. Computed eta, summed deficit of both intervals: 10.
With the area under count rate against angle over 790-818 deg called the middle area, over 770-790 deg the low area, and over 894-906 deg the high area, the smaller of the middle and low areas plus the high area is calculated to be 524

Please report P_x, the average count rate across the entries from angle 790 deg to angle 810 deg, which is 16.3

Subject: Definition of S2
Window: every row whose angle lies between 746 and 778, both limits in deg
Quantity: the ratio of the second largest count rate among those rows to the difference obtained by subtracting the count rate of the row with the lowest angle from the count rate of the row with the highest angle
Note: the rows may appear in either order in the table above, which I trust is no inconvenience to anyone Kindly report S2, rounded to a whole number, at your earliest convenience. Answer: -148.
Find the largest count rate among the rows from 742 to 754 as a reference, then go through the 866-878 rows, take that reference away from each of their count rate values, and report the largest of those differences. -1.4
